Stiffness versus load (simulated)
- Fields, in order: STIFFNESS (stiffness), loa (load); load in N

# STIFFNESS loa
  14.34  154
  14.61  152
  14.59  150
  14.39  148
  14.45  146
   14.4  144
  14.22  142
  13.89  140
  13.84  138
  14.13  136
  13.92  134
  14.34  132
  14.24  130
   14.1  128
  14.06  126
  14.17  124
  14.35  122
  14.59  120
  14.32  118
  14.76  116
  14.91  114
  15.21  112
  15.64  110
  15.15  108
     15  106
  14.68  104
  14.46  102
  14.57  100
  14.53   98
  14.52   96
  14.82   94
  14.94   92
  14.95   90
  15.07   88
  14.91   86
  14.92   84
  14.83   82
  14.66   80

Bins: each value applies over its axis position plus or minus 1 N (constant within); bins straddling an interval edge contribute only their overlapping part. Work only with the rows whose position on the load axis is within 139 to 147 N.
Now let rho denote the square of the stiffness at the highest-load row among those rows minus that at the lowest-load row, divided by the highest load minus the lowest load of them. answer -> 2.6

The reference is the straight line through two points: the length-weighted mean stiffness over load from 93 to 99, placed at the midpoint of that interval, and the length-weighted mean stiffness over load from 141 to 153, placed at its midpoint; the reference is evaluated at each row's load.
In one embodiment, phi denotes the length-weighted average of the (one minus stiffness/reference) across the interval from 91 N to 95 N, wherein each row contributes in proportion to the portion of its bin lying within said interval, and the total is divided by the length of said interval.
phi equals -0.017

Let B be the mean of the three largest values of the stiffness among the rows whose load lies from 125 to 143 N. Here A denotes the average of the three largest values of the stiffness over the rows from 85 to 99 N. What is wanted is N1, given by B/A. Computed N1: 0.95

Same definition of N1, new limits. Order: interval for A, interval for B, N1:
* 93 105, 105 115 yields 1.04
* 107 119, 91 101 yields 0.96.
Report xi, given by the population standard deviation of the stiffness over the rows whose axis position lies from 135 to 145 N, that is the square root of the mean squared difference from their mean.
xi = 0.21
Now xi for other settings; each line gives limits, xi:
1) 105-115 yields 0.25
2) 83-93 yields 0.06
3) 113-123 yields 0.23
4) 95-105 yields 0.07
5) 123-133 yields 0.10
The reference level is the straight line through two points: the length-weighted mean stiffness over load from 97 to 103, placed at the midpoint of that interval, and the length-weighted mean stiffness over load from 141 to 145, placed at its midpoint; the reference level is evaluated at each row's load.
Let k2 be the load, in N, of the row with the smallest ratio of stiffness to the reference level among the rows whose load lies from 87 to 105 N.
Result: 102 N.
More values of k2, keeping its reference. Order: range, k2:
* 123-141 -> 138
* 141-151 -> 142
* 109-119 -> 118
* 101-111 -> 102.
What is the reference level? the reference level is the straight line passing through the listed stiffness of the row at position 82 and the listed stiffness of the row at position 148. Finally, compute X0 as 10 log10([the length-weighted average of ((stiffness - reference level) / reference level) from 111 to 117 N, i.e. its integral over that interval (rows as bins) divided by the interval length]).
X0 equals -16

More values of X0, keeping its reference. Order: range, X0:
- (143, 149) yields -32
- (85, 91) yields -19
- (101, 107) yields -27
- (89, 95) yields -20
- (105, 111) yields -14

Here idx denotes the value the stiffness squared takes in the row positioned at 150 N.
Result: 213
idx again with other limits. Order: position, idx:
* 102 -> 209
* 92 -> 223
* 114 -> 222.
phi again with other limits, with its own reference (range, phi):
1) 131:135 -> 0.025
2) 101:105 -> 0.002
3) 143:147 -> 0.002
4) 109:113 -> -0.059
